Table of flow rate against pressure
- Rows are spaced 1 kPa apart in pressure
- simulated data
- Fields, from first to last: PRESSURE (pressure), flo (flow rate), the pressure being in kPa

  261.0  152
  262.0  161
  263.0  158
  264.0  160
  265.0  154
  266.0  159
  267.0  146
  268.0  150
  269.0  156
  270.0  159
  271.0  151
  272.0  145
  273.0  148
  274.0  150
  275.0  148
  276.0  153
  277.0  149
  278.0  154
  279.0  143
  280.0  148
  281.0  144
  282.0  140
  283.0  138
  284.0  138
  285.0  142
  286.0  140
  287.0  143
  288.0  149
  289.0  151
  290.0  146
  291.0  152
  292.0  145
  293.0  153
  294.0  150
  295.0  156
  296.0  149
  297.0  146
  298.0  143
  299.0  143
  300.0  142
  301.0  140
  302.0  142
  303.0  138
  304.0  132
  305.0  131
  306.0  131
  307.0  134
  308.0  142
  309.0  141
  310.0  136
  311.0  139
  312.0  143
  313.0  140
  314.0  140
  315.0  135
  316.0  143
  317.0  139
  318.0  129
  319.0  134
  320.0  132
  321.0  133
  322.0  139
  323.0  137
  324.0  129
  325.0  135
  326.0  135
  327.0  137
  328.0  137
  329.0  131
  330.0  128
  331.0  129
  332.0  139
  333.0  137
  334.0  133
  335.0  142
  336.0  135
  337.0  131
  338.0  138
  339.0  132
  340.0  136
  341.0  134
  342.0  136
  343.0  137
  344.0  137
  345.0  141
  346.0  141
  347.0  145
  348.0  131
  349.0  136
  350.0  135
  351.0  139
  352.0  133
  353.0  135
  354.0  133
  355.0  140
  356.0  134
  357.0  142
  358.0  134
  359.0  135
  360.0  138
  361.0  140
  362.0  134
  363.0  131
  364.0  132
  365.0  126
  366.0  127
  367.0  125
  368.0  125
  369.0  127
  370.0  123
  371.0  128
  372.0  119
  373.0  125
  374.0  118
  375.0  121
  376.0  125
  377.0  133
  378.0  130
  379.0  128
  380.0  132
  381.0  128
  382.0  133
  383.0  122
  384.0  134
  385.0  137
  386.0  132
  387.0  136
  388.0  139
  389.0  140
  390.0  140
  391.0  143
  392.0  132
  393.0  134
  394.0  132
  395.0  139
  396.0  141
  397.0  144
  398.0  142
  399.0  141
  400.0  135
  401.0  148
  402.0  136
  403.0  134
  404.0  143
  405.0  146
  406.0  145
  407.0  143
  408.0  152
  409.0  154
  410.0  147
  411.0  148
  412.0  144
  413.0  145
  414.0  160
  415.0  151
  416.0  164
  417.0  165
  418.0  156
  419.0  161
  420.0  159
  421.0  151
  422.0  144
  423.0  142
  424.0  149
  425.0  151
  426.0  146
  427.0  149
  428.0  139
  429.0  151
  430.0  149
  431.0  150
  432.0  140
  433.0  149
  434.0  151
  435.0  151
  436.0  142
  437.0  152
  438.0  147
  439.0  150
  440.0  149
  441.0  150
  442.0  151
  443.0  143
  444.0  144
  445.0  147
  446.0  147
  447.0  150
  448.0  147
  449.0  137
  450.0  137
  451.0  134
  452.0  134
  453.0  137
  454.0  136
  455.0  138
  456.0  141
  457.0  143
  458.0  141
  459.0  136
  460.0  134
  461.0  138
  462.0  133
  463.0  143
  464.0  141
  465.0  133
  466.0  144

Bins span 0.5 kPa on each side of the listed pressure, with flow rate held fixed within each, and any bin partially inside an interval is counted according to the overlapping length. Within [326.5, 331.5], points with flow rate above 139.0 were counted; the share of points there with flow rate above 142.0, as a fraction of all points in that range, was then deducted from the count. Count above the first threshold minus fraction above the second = 0.0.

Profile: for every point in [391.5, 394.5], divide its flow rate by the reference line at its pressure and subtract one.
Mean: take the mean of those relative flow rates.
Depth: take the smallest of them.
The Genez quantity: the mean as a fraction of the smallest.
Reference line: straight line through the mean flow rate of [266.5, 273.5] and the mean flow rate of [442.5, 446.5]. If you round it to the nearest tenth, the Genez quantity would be 1.0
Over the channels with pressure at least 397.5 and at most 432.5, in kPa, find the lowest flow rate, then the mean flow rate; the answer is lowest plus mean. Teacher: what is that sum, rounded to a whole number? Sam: 282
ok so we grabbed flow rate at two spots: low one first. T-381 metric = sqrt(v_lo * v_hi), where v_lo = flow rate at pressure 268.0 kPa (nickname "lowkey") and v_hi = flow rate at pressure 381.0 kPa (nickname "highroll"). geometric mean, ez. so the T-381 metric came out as 139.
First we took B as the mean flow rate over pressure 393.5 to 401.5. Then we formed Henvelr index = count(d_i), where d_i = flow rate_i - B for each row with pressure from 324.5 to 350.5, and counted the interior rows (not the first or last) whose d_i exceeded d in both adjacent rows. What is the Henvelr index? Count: 6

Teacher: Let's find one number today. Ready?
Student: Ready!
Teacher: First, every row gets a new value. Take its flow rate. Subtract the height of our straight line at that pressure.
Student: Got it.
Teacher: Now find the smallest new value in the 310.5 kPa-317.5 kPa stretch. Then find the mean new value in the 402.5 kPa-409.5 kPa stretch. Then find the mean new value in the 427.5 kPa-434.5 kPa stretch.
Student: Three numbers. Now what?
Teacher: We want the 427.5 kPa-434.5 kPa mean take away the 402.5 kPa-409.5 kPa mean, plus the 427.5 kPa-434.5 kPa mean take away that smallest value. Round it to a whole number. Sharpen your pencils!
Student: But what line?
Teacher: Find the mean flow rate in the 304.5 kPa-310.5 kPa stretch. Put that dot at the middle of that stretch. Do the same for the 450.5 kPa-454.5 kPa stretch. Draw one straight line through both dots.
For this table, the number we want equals 14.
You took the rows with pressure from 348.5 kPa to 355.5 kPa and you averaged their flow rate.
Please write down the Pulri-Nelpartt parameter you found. 136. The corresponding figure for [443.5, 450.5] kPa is 144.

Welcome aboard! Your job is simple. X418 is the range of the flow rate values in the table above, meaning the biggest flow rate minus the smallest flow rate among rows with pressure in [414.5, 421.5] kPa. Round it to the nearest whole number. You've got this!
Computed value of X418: 14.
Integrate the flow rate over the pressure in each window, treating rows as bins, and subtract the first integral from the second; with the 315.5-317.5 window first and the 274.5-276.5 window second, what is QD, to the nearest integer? 19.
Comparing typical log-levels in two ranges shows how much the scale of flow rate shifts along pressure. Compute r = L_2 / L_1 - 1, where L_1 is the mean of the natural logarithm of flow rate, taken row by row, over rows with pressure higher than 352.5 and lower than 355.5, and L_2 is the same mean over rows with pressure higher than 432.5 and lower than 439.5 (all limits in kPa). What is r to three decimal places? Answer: 0.018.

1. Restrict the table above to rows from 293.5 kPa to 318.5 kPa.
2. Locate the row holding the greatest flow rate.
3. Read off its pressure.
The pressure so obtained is 295.0 kPa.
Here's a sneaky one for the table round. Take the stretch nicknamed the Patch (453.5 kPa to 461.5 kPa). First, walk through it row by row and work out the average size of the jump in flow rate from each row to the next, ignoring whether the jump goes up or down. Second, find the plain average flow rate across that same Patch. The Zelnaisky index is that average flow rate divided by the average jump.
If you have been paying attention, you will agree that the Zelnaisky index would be 48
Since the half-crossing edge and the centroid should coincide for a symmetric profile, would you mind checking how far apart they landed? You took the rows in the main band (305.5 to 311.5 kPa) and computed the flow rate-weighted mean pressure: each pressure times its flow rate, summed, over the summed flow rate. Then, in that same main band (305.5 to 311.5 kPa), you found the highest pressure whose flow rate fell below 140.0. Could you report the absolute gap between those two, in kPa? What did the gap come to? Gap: 2.5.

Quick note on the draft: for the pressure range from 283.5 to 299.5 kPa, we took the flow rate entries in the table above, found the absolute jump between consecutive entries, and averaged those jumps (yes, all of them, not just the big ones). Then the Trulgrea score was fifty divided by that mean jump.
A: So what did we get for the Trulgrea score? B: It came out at 12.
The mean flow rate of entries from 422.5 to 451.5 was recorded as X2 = 146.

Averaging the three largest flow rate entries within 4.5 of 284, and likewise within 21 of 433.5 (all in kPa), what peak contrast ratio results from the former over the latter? 0.90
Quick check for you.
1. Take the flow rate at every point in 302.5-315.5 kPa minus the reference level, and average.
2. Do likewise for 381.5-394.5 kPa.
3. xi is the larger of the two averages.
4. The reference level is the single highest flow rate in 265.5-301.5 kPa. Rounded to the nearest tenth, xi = -21.9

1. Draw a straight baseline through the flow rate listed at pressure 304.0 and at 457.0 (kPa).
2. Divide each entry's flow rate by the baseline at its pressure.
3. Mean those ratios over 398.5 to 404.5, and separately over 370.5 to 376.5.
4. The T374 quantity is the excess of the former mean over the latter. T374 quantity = 0.11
